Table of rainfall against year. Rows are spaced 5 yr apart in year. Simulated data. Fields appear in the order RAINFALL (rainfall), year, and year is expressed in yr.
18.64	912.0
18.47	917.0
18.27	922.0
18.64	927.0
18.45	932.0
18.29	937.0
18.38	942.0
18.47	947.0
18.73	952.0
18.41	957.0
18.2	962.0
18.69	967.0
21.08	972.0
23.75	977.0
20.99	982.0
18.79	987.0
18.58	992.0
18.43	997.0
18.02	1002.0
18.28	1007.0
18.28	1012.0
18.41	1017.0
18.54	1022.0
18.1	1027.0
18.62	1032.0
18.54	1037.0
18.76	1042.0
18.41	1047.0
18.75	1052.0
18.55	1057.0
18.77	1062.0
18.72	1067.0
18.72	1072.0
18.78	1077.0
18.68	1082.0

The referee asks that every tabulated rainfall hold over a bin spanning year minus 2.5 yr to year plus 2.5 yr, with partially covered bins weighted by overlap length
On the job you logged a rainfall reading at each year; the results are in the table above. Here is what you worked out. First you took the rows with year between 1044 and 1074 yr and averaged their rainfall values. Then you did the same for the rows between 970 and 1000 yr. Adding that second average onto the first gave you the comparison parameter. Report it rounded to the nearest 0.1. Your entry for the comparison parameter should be 38.9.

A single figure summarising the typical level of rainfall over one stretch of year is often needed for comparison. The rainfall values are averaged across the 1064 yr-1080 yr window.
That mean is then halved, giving 9.37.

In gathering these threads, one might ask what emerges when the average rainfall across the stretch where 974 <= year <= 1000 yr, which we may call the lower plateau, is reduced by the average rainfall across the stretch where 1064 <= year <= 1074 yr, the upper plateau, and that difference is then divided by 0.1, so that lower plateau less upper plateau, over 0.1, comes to 14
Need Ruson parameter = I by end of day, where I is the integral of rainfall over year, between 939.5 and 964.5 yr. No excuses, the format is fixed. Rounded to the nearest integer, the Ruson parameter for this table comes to 461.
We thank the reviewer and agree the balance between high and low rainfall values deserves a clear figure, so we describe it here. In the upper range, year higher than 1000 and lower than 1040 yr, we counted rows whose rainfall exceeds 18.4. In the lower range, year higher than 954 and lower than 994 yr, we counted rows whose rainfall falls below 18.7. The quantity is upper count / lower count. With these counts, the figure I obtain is 1.0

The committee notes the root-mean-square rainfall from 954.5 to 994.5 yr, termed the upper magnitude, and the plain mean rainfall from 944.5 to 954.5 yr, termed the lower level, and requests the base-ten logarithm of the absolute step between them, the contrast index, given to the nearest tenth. 0.1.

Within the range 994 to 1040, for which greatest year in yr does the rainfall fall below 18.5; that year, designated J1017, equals 1027.0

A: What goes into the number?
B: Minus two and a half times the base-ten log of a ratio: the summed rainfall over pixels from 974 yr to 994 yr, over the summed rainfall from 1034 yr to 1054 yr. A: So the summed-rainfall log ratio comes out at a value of -0.11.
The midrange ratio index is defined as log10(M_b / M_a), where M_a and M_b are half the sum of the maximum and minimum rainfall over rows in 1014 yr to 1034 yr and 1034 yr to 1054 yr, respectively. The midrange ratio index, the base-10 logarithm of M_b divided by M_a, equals 0.005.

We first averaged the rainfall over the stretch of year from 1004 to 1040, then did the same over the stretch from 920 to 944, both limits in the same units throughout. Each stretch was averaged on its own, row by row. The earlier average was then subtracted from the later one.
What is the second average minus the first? 0.01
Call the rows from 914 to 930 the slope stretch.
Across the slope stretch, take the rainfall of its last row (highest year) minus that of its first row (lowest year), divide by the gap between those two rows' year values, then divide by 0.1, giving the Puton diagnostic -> 0.17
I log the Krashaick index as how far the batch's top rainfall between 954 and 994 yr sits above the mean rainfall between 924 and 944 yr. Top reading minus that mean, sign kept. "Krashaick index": 5.31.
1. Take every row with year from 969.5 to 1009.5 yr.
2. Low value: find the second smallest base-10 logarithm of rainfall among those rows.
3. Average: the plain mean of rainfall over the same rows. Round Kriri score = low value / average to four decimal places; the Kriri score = 0.0639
